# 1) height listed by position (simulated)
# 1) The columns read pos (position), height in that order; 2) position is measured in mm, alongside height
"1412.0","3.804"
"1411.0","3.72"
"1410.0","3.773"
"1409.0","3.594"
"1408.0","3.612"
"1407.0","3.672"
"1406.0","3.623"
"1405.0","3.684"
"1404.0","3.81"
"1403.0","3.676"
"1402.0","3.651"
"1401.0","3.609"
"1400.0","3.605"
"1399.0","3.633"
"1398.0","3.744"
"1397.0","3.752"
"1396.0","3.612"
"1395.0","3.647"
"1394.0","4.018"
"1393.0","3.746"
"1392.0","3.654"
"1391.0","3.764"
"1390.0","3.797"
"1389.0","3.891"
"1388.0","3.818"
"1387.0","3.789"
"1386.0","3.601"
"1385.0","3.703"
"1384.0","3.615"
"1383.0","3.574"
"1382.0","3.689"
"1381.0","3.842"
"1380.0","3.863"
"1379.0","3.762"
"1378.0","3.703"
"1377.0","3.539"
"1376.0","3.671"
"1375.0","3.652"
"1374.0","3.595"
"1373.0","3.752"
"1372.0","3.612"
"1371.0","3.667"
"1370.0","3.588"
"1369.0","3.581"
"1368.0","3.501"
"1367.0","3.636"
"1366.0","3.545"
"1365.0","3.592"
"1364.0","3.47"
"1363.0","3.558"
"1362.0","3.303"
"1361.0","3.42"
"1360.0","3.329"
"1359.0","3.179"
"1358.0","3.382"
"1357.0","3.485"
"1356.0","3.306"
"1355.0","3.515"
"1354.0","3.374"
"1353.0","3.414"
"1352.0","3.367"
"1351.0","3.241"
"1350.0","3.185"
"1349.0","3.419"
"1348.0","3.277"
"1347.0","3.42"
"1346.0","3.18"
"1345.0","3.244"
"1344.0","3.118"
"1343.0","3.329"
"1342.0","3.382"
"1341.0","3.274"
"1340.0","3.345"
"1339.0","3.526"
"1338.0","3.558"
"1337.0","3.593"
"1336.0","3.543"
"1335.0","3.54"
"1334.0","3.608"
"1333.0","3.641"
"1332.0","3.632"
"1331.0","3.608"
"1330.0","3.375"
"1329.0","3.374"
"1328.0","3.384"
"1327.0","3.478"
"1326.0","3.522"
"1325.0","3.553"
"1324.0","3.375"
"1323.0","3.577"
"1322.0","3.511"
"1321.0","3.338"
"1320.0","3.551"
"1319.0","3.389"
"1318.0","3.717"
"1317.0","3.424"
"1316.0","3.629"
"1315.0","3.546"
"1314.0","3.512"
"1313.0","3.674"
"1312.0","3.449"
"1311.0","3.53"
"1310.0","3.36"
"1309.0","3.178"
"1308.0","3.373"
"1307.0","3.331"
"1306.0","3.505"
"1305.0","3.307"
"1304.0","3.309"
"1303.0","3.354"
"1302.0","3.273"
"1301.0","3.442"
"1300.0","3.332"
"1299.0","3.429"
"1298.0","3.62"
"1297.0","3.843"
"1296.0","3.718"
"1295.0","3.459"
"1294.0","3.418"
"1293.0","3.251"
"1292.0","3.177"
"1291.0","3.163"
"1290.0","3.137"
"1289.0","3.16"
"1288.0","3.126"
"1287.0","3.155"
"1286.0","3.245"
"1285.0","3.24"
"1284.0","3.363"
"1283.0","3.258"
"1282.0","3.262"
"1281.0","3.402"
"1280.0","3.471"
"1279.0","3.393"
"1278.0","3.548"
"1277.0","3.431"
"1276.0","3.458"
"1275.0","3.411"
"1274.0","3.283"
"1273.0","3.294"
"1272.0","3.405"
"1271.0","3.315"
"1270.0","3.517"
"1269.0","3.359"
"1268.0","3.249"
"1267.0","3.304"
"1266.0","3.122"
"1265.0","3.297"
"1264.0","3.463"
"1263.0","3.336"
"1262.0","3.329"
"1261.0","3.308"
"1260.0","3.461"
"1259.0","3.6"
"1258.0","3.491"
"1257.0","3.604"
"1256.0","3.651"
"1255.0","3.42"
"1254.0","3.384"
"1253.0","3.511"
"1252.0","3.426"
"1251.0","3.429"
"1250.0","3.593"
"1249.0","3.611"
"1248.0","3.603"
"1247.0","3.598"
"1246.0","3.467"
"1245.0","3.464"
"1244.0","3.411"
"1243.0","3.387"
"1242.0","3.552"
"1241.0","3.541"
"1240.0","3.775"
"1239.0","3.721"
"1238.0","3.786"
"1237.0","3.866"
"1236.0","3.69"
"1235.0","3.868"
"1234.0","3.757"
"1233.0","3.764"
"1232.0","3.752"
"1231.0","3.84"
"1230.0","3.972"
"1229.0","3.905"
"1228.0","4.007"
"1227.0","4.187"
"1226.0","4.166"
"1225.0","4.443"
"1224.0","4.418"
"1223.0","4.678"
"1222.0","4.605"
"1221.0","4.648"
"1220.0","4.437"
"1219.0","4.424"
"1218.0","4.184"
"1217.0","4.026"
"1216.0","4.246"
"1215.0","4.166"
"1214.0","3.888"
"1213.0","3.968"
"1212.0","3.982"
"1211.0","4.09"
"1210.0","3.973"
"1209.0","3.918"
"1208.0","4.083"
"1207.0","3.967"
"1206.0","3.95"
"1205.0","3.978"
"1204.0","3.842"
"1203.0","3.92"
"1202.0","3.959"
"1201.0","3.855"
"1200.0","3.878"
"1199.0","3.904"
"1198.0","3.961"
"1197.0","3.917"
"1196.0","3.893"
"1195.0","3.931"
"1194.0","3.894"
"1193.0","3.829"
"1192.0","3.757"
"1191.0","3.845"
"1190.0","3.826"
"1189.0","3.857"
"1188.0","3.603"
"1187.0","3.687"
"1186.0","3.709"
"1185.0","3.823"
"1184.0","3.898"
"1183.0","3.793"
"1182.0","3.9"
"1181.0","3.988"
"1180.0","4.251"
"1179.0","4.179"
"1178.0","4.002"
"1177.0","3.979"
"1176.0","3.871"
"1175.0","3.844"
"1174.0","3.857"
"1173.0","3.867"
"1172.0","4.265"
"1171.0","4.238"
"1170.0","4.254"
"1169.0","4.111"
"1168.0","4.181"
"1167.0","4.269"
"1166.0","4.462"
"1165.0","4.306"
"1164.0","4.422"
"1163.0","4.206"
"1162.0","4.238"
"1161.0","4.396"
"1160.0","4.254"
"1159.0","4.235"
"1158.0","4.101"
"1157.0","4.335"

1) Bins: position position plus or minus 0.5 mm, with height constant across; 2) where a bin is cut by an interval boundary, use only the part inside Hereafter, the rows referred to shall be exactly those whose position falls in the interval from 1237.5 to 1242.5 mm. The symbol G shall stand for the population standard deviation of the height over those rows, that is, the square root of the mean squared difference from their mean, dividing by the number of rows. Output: 0.107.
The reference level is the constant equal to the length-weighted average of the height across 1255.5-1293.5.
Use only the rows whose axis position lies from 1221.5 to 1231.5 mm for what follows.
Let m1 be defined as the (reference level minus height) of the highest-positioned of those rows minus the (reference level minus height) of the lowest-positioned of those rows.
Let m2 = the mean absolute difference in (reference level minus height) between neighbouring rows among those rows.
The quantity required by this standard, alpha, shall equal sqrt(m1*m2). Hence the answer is 0.31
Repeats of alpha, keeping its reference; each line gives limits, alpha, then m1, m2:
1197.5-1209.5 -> 0.06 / 0.0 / 0.07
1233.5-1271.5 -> 0.21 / 0.4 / 0.10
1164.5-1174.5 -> 0.23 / 0.4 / 0.12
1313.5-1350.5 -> 0.19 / 0.3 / 0.12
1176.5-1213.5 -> 0.03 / 0.0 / 0.08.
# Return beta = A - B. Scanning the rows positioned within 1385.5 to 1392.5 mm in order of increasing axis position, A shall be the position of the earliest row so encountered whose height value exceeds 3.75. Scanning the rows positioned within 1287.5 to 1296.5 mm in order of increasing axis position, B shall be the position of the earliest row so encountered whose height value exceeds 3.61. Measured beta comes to 91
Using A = 1387.0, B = 1296.0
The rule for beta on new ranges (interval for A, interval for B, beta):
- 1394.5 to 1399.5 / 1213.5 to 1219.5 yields 183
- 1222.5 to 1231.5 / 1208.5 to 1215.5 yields 14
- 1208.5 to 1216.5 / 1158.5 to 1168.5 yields 50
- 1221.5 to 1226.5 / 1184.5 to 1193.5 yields 37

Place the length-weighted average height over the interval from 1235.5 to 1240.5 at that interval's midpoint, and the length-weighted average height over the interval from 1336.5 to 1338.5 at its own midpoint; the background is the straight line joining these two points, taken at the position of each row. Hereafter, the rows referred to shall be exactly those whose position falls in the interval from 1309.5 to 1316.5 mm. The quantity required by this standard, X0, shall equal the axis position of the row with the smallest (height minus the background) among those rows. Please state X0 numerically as 1310.0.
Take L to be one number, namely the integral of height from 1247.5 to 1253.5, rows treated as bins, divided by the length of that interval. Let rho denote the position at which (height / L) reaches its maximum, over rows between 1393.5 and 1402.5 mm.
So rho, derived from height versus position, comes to 1394.0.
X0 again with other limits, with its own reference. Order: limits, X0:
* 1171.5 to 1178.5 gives 1175.0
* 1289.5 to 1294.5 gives 1290.0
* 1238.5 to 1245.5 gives 1243.0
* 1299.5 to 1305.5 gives 1302.0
